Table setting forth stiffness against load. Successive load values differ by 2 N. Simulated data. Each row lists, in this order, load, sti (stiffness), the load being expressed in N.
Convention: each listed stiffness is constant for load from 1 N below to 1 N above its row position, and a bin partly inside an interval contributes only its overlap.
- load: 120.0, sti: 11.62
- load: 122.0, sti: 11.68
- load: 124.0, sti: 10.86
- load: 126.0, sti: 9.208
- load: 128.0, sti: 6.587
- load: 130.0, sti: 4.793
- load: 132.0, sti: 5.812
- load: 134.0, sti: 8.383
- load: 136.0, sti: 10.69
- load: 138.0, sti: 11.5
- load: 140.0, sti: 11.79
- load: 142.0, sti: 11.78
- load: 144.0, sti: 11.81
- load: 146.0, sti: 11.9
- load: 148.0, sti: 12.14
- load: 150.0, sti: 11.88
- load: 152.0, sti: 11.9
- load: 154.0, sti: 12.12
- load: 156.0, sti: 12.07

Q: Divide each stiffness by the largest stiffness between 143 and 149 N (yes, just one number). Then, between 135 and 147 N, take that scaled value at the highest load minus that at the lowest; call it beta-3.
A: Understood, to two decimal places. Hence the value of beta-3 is 0.10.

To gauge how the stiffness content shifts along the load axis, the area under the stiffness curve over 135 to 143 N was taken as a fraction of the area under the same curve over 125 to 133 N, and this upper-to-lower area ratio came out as 1.7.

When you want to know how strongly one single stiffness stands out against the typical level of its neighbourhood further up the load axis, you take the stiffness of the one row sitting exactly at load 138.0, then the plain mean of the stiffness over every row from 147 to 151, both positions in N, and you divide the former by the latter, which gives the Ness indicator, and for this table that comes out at 0.96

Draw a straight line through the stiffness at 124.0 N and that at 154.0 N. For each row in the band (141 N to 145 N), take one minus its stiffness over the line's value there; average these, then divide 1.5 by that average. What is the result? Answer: -128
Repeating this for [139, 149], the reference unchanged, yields -95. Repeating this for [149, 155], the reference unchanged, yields 260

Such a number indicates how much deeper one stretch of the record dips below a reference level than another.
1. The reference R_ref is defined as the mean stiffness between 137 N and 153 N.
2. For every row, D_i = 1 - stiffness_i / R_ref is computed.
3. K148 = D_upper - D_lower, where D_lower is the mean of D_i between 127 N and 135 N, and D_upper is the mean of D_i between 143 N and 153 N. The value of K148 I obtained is -0.47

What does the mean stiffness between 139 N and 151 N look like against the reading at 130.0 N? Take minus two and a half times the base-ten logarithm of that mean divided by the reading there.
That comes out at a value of -1.0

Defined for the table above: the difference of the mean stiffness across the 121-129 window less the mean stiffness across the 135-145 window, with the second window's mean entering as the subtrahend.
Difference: -1.9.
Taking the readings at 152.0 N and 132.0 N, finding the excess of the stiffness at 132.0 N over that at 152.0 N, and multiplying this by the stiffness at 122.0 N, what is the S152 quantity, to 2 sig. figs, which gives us -71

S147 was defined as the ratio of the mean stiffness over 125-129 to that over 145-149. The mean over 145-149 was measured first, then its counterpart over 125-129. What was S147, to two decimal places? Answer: 0.66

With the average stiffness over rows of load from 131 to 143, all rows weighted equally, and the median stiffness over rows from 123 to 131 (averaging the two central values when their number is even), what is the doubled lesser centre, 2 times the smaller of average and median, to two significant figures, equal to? 16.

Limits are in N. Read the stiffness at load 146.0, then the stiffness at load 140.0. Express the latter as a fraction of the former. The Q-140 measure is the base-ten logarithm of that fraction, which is 0.00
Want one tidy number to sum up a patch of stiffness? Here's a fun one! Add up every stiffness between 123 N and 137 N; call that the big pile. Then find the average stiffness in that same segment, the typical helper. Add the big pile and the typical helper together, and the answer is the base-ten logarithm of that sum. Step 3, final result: 1.8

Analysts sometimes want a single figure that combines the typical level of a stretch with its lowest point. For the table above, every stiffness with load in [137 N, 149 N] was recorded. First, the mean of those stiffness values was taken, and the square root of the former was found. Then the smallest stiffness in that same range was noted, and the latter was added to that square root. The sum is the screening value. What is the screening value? 15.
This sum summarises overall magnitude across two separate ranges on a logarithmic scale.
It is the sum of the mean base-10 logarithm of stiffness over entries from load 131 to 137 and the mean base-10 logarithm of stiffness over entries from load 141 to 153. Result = 1.98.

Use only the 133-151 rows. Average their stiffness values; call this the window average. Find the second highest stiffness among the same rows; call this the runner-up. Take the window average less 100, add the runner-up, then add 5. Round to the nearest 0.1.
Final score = -71.8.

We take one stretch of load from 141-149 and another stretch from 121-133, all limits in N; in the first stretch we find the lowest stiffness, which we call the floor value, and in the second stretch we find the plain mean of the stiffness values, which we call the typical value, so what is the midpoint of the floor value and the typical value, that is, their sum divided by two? 10.0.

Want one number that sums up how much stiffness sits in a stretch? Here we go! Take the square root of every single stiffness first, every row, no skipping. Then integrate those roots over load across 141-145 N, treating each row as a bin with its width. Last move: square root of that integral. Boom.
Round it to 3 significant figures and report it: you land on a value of 3.71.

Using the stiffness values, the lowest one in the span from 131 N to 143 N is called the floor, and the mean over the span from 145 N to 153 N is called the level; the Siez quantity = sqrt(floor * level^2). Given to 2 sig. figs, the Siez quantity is 29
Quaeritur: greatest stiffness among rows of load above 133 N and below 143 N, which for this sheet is 11.79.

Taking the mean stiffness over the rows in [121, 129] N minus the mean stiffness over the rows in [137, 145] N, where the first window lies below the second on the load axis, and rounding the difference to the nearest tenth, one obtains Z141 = -2.1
